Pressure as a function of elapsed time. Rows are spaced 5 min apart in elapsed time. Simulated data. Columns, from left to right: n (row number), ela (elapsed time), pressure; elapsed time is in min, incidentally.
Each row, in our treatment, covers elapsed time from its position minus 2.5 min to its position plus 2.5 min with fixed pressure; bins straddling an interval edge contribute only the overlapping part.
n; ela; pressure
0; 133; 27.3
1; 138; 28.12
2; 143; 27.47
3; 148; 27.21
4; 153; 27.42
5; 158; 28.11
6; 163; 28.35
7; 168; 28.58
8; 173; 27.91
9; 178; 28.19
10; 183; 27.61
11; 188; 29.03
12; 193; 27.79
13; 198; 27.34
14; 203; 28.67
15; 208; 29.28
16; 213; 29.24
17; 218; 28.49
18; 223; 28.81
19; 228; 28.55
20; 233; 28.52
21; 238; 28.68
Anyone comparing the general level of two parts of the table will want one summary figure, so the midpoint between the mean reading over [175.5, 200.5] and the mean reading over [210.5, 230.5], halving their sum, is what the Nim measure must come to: 28.4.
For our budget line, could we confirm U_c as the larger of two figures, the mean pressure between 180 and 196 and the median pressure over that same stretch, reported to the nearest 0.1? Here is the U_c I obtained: 28.1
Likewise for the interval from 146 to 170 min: 28.1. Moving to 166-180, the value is 28.2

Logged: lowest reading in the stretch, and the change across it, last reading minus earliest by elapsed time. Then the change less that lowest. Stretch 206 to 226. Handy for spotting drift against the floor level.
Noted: -29.0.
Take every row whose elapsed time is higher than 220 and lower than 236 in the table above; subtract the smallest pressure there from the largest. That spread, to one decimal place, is 0.3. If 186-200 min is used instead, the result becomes 1.7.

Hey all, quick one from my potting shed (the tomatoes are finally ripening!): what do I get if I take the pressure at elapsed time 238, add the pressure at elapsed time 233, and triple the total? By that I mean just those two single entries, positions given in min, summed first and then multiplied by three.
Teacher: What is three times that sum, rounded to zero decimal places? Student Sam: 172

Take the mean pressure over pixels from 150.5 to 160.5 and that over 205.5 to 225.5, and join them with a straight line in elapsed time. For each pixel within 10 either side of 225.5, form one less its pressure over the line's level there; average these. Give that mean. 0.019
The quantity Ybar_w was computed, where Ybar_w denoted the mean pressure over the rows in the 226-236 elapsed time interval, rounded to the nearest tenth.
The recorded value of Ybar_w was 28.5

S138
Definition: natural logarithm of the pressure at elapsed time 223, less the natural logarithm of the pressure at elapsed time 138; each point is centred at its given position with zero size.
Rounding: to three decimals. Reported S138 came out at 0.024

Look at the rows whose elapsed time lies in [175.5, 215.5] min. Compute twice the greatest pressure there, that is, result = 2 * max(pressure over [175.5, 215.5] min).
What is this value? 58.6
